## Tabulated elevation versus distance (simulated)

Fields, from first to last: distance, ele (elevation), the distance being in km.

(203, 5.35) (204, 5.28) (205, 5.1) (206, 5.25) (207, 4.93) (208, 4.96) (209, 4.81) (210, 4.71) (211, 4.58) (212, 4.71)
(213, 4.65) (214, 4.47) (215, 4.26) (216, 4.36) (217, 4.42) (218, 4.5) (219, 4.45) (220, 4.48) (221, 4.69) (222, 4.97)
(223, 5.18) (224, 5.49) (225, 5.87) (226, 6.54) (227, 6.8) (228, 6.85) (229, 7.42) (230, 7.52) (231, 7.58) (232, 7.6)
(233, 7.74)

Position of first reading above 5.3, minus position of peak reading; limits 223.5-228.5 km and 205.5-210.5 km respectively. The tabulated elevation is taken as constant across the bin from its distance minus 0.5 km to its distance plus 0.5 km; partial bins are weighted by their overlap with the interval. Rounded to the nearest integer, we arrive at 18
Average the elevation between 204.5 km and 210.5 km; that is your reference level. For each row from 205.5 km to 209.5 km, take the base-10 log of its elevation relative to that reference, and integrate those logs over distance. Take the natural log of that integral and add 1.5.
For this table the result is -3.2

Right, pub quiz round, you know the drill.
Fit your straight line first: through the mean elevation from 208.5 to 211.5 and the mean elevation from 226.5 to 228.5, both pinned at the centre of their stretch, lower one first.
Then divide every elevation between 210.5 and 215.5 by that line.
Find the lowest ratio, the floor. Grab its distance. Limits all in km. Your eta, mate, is 215 km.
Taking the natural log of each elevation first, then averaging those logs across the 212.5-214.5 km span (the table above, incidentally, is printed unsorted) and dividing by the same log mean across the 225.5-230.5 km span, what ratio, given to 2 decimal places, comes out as 0.78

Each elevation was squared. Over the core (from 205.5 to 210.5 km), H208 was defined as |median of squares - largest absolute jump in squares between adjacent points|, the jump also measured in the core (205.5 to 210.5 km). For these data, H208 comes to 21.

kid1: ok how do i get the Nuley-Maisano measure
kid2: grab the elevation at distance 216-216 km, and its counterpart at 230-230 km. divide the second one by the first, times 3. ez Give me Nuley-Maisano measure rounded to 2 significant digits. 5.2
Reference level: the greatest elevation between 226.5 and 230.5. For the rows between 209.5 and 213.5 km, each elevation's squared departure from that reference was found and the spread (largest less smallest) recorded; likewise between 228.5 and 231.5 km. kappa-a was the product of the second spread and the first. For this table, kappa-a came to 0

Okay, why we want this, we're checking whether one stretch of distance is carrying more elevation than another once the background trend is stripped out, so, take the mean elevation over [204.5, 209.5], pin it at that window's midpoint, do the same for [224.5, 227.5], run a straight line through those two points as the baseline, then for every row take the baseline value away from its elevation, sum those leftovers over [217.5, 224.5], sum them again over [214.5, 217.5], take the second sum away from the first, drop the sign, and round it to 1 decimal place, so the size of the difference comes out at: 4.5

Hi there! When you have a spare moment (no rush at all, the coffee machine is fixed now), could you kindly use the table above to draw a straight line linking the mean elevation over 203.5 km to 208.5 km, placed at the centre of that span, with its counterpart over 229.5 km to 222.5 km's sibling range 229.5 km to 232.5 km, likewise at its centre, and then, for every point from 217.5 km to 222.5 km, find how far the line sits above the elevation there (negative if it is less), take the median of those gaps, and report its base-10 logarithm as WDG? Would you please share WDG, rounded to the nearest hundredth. 0.28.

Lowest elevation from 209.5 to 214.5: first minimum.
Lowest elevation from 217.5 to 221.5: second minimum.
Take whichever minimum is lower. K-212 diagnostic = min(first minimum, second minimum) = 4.45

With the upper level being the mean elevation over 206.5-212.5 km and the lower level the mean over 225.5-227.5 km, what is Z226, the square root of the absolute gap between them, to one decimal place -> 1.4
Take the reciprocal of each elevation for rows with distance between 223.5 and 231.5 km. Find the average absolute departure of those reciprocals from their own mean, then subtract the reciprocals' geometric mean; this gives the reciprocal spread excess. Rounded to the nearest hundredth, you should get -0.13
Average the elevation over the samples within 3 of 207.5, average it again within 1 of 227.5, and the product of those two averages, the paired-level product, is 33.9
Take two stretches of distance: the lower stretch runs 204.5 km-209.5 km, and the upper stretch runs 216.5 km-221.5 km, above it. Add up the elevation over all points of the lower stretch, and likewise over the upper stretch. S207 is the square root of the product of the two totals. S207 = 23.8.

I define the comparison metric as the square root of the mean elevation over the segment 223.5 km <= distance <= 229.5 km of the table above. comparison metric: 2.55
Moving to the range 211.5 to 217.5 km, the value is 2.12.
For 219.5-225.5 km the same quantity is 2.26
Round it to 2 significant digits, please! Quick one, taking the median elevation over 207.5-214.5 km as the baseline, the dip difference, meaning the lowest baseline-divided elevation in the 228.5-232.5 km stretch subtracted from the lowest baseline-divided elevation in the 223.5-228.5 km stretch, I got -0.41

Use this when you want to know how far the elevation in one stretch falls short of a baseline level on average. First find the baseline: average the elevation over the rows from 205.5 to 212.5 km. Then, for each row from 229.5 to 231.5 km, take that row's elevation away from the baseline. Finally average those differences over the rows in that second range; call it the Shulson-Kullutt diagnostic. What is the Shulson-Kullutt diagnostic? -2.7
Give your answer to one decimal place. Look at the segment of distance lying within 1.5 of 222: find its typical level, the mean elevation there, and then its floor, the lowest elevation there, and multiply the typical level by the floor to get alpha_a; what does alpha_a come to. 23.2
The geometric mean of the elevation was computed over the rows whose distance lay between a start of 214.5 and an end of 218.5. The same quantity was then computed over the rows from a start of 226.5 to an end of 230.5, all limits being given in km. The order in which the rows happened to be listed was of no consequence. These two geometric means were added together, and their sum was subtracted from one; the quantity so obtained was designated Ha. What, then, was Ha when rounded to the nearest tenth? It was -10.5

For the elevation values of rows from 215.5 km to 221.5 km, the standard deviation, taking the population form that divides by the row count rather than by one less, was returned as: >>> 0.10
